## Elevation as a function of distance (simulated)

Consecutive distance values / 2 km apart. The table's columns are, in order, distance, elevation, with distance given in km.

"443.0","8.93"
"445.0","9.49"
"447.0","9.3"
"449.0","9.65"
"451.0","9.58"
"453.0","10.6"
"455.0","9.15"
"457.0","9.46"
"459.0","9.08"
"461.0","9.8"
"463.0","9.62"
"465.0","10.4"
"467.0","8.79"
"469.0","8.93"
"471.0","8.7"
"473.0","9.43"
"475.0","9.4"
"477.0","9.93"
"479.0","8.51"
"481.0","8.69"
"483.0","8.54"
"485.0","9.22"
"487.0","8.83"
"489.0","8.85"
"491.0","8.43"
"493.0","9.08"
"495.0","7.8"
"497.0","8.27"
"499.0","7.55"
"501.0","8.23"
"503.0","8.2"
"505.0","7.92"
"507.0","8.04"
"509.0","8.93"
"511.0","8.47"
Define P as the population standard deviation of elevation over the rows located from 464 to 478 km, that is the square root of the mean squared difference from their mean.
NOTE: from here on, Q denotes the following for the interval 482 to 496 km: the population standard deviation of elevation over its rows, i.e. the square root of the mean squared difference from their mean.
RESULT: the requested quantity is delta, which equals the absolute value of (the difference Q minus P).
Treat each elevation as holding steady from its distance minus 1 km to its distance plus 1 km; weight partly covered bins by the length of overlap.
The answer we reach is 0.14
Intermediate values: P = 0.580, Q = 0.441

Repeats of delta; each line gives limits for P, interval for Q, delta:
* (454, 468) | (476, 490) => 0.03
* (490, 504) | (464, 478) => 0.13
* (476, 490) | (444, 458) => 0.03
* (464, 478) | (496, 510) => 0.19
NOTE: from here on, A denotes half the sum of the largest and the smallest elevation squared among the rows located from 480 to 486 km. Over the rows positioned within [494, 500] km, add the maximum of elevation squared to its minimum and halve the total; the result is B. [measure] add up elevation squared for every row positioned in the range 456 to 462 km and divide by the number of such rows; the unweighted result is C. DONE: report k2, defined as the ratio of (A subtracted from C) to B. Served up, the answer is 0.17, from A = 79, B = 63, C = 89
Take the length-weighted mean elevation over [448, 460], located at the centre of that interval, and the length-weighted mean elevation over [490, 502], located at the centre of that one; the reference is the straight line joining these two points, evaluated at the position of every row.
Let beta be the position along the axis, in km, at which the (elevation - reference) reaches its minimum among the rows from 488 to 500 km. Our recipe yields 499.0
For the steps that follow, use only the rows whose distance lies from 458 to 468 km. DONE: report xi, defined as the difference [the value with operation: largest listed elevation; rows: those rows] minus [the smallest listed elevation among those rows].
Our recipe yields 1.6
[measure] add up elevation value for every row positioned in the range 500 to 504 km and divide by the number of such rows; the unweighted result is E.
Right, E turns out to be 8.2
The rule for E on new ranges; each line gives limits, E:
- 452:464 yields 9.6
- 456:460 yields 9.3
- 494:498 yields 8.0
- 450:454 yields 10.1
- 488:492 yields 8.6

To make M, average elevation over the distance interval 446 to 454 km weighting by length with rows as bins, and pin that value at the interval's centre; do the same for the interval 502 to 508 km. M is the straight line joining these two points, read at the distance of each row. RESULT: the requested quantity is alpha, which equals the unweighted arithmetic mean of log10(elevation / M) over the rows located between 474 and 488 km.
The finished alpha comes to 0.010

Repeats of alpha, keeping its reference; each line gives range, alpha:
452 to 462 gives 0.002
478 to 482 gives -0.012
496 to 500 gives -0.020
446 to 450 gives -0.017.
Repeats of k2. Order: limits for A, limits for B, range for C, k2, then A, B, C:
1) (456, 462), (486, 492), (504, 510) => -0.27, 89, 75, 69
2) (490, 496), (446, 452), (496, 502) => -0.08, 72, 90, 64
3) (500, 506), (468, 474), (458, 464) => 0.31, 65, 82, 90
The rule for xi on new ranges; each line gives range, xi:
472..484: 1.4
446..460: 1.5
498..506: 0.7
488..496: 1.3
